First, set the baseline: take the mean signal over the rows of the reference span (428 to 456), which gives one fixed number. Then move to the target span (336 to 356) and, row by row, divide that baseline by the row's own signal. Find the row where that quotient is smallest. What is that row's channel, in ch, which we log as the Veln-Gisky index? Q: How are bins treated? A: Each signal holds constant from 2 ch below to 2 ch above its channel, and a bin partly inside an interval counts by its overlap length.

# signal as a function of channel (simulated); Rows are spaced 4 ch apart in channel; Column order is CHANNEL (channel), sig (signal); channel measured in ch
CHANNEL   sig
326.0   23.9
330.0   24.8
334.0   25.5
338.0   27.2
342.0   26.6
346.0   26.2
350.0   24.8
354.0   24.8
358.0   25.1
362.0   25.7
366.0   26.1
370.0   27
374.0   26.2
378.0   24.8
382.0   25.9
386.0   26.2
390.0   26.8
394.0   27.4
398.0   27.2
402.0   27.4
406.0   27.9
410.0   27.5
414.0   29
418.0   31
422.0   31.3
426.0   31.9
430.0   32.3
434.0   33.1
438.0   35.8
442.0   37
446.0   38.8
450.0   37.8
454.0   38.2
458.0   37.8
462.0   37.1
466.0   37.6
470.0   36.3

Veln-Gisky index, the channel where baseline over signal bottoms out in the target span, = 338.0 ch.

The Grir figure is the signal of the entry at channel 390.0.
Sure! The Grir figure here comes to 26.8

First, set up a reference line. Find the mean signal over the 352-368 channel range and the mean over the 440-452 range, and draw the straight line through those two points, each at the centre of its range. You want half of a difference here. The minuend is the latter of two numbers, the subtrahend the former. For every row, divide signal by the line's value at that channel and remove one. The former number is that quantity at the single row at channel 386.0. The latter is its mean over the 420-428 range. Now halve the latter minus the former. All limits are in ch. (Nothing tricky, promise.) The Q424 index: 0.007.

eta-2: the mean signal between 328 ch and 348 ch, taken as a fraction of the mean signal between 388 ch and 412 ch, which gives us 0.95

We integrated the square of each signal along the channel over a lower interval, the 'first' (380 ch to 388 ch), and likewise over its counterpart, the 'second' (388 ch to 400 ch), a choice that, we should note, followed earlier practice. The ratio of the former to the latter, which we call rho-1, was 0.61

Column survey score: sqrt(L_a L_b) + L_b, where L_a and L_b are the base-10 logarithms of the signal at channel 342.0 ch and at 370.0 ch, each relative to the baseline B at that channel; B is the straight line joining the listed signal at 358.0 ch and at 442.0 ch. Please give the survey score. 0.0179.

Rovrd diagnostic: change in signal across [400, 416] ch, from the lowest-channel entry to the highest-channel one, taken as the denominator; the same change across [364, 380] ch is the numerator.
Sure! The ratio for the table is -0.8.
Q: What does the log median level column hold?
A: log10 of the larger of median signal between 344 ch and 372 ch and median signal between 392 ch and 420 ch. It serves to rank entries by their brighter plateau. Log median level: 1.44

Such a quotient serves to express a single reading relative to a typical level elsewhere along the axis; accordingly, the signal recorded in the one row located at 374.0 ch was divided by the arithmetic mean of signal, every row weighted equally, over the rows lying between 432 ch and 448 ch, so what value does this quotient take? 0.72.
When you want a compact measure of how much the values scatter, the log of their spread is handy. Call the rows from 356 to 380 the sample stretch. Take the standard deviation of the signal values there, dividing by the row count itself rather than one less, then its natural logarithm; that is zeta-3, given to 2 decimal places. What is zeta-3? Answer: -0.32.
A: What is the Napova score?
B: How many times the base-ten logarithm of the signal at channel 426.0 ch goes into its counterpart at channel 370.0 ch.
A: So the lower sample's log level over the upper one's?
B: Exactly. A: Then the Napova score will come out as 0.95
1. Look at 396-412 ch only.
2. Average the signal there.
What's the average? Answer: 27.5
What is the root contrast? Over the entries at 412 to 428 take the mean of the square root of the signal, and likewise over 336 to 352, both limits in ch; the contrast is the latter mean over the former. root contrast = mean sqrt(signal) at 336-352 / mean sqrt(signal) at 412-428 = 0.92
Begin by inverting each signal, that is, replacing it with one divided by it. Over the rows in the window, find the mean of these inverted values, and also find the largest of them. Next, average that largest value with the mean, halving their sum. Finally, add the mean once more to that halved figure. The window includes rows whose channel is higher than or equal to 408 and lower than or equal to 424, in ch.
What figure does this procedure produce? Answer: 0.069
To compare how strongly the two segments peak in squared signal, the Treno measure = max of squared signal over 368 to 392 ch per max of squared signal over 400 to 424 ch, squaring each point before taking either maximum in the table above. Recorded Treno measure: 0.74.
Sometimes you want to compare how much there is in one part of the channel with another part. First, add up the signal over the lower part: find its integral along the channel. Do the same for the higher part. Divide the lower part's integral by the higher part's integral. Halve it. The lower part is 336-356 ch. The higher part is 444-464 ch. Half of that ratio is 0.342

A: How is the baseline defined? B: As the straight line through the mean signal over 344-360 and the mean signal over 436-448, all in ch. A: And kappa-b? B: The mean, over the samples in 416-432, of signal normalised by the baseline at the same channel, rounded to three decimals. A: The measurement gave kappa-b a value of 0.909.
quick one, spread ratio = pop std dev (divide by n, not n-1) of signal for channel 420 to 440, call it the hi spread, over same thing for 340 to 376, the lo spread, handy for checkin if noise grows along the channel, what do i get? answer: 2.1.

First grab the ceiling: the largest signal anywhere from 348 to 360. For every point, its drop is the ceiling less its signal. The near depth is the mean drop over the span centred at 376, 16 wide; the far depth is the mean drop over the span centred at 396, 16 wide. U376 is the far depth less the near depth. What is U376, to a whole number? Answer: -1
